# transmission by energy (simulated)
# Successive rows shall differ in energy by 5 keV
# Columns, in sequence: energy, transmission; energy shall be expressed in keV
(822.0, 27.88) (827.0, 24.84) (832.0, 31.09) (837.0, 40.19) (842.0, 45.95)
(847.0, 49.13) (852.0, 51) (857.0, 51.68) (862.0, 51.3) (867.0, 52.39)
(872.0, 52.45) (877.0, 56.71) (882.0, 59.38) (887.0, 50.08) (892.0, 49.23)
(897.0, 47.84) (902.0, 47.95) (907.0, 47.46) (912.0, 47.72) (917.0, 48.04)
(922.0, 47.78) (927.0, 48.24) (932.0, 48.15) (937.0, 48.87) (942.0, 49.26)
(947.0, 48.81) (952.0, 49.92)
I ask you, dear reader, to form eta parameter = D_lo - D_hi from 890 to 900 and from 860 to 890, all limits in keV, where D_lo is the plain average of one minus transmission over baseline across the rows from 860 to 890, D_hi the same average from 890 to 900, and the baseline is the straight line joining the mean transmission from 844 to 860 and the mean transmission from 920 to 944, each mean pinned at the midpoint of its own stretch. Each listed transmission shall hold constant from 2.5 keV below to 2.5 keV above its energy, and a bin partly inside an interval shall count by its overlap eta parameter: -0.09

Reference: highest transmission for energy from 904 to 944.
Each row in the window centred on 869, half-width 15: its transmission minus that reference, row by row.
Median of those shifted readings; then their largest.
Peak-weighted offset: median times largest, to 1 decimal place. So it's 32.0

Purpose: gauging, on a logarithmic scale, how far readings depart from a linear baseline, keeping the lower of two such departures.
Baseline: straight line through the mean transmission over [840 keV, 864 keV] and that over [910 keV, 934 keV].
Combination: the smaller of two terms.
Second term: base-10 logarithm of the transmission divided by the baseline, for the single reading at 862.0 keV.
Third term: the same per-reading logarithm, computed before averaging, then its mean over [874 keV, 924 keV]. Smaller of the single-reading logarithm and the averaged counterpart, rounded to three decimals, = 0.013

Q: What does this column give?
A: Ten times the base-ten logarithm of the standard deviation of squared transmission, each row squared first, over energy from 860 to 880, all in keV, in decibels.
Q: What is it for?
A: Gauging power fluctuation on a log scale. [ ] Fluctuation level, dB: 24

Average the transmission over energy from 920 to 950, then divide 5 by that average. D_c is 0.103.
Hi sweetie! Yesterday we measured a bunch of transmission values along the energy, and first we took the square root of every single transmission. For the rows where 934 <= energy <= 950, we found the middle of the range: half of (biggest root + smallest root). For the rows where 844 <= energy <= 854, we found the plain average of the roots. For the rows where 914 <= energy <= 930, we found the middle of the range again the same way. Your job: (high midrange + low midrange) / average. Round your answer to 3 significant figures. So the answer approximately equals 1.97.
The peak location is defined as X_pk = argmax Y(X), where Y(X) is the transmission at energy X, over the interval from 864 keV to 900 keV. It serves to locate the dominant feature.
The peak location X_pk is 882.0 keV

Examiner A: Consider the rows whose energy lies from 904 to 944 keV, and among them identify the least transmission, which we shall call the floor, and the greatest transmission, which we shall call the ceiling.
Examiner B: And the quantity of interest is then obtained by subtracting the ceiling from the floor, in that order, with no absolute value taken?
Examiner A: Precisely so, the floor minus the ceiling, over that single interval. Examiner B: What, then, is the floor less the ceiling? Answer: -1.8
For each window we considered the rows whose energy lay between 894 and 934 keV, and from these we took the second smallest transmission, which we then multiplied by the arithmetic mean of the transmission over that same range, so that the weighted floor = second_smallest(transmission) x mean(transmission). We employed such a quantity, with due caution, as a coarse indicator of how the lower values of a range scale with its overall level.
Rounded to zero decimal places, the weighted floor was 2286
